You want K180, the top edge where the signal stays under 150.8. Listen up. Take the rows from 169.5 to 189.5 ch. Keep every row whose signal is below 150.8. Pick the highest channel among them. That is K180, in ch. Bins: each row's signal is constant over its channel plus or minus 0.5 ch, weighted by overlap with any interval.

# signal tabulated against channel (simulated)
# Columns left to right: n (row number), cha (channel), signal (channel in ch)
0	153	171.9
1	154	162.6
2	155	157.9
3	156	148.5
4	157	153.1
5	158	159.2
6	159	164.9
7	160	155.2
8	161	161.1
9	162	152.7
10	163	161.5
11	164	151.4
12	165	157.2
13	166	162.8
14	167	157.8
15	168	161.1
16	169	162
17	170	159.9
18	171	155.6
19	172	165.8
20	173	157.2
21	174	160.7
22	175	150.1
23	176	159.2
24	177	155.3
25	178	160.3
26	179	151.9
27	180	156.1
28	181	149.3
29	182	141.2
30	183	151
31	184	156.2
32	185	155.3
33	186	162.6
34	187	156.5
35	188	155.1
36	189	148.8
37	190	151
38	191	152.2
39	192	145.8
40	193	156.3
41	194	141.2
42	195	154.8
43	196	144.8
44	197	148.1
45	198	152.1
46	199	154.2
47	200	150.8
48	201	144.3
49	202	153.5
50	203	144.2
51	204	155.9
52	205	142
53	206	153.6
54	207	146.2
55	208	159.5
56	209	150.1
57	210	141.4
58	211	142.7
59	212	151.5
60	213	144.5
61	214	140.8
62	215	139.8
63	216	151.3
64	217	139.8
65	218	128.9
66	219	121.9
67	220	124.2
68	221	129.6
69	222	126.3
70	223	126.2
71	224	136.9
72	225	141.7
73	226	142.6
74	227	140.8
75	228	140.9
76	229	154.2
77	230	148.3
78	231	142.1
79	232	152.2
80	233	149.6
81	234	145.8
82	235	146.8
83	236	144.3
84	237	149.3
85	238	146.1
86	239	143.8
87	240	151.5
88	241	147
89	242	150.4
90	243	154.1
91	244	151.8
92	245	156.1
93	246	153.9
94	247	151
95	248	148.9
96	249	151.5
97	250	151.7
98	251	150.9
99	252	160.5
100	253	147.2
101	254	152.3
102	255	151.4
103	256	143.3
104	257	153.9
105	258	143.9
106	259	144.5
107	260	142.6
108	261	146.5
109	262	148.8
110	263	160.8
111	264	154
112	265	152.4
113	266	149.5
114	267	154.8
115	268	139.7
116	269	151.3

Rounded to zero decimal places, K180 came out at 189 ch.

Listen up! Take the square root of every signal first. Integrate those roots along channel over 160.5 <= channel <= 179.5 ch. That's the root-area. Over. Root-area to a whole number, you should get 239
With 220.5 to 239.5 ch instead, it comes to 227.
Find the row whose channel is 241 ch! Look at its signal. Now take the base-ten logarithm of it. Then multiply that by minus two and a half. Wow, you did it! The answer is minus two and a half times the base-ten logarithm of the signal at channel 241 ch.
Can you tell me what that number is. -5.42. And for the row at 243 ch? -5.47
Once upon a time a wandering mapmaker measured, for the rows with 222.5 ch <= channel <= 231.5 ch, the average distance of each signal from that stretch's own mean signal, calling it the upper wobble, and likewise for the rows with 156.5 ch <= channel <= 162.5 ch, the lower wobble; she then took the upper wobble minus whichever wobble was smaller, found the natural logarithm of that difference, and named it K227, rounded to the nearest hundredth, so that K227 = -0.36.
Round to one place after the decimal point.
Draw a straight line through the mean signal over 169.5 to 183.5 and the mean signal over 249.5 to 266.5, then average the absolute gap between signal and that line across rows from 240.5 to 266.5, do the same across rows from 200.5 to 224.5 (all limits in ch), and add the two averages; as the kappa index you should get 15.7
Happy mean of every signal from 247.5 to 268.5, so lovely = 150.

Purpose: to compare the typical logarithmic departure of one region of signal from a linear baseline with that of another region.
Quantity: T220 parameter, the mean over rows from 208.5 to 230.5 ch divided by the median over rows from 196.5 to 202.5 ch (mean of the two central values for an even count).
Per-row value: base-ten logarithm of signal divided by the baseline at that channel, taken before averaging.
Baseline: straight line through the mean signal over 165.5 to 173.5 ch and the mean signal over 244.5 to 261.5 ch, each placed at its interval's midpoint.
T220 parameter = 3.1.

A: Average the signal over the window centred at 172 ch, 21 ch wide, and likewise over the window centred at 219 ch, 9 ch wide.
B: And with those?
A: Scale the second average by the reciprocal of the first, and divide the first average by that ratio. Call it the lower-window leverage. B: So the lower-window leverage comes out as 186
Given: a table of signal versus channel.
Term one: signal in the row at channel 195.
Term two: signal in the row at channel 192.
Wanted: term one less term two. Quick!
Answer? 9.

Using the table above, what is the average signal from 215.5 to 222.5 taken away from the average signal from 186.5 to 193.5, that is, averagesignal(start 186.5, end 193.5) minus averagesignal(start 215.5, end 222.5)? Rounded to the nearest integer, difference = 21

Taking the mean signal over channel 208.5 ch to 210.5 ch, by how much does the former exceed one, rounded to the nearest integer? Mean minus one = 145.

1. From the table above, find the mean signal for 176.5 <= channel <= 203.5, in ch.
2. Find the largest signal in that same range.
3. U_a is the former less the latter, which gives -11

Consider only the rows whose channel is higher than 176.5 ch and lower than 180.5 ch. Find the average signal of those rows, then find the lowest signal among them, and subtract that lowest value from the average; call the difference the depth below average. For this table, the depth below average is 4.0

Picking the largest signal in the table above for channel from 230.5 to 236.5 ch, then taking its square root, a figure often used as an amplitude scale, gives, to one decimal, 12.3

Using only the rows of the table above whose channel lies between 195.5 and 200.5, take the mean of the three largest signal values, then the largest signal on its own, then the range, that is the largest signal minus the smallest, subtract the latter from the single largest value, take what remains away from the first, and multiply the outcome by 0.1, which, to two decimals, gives 0.76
